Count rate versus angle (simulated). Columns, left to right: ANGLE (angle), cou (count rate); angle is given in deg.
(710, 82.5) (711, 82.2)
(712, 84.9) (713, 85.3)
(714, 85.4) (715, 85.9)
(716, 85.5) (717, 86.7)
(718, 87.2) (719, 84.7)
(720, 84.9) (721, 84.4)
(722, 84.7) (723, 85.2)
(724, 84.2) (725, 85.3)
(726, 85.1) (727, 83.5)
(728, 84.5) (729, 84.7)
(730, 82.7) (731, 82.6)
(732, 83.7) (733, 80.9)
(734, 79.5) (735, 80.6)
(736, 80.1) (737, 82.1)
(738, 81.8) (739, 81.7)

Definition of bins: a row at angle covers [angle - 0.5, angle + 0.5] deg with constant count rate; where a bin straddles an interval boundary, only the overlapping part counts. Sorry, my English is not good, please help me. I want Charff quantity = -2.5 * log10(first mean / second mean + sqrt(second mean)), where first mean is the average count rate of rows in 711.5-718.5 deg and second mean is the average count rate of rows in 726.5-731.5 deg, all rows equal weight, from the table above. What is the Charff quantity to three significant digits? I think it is -2.52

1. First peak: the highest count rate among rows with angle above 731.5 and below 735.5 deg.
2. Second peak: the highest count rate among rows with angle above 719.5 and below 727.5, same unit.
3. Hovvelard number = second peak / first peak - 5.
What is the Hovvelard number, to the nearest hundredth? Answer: -3.98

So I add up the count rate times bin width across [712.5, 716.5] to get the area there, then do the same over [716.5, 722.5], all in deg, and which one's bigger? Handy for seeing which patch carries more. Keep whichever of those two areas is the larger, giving 513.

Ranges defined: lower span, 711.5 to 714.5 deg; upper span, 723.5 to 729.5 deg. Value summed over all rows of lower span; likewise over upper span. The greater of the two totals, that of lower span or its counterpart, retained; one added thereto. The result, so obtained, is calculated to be 508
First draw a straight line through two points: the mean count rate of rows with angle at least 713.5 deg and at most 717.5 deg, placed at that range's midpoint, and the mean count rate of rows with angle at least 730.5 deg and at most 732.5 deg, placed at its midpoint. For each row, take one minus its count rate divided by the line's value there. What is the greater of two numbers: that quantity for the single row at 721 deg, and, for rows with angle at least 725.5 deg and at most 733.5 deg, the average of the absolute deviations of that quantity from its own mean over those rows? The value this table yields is 0.011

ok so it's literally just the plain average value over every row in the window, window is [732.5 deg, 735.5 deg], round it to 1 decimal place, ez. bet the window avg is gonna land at 80.3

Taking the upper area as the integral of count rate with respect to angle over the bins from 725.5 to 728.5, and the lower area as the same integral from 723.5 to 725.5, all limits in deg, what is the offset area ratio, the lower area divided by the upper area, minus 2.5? -1.8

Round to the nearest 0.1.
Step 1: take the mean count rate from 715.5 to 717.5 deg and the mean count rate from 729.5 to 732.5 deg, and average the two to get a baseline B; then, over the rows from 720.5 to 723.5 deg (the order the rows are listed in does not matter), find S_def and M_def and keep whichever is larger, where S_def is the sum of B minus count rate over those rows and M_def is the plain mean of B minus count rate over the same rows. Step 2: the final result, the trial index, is -0.2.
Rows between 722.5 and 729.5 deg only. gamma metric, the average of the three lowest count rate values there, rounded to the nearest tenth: 84.1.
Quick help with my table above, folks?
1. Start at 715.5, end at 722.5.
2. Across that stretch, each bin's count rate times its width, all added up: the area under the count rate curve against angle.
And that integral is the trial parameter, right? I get 598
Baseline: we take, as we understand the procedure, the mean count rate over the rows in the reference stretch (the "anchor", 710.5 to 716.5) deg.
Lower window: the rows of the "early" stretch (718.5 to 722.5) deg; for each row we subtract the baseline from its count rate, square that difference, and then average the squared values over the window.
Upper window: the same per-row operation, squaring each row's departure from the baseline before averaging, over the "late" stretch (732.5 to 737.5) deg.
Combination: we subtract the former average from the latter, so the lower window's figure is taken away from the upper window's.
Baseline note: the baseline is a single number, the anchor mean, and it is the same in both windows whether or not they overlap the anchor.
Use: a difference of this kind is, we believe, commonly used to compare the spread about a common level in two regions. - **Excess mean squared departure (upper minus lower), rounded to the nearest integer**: 19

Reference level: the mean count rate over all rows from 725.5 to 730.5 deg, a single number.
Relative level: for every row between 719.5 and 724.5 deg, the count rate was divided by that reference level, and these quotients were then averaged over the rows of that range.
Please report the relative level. 1.01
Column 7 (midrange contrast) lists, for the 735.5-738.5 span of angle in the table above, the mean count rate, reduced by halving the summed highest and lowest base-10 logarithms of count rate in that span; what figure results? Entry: 79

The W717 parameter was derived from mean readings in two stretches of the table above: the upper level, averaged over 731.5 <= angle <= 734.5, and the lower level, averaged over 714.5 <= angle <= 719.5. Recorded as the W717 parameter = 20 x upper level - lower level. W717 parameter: 1541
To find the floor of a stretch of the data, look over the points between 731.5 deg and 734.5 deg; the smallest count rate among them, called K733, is 79.5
